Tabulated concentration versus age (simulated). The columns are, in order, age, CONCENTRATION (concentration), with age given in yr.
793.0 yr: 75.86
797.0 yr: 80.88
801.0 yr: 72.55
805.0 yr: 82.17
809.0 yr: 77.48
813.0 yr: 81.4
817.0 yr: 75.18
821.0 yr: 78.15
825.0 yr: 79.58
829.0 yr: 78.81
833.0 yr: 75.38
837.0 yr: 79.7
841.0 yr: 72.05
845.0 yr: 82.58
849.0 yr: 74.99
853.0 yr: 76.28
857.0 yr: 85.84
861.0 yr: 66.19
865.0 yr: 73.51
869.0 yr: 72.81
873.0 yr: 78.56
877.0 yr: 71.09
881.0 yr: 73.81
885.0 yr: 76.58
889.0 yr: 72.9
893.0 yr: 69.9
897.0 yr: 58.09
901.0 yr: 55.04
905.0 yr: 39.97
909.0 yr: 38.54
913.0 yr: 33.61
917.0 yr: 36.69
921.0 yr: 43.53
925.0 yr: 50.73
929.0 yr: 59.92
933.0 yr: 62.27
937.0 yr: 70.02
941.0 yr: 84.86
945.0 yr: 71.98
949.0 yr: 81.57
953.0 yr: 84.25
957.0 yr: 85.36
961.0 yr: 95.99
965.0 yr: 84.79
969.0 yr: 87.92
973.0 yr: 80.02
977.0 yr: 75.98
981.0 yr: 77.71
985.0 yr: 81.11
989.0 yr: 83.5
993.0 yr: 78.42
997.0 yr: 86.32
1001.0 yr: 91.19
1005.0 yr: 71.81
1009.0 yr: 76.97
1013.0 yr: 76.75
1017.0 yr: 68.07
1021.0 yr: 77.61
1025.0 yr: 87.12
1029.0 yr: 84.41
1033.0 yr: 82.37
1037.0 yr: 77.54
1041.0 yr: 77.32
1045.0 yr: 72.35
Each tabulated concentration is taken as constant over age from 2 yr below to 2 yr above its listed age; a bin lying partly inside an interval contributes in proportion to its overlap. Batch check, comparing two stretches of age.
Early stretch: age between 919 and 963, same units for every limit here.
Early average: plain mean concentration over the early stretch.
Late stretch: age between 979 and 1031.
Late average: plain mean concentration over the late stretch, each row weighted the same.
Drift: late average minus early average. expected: 8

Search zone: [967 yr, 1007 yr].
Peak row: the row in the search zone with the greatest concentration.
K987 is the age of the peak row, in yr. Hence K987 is 1001.0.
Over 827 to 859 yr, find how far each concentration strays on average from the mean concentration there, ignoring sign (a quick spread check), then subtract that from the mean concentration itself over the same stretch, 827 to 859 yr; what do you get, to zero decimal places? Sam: 75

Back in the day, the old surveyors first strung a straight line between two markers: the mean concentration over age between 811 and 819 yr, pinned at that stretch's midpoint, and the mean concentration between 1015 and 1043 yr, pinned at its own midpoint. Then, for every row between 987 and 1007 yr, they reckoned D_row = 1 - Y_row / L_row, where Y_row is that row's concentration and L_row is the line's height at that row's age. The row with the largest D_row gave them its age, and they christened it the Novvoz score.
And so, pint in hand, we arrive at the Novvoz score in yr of 1005.0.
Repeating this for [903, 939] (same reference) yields 913.0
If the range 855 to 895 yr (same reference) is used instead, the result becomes 861.0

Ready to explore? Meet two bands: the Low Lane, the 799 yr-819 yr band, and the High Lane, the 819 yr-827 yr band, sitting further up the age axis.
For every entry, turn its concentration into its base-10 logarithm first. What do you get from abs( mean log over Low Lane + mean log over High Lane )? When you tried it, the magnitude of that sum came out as 3.79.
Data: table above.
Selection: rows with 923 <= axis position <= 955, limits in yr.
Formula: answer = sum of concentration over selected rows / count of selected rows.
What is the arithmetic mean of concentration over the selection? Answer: 71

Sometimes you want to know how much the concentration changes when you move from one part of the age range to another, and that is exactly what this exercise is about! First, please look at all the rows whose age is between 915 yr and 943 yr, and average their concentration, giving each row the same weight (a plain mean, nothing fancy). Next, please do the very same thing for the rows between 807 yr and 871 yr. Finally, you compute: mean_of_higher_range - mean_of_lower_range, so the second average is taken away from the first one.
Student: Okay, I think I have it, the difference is -19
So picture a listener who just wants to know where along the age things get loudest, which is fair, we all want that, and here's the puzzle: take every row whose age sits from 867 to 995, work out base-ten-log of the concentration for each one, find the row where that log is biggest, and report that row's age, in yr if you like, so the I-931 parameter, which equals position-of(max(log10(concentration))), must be 961.0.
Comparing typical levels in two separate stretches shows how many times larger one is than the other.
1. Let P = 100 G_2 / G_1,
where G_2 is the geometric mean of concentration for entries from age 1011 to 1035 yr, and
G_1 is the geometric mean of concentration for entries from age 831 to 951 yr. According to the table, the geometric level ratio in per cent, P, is 123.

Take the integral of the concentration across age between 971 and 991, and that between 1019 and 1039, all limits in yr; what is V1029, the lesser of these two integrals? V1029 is 1593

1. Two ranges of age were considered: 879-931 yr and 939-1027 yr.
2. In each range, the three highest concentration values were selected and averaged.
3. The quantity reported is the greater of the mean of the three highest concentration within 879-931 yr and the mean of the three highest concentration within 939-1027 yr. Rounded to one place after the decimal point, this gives 91.7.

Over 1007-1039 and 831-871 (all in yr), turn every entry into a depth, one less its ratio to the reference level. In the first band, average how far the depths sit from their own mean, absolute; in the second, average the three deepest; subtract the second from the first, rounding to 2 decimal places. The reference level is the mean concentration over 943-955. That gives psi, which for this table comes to -0.06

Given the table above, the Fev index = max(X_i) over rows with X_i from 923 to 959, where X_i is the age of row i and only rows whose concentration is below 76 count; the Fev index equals 945.0 yr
